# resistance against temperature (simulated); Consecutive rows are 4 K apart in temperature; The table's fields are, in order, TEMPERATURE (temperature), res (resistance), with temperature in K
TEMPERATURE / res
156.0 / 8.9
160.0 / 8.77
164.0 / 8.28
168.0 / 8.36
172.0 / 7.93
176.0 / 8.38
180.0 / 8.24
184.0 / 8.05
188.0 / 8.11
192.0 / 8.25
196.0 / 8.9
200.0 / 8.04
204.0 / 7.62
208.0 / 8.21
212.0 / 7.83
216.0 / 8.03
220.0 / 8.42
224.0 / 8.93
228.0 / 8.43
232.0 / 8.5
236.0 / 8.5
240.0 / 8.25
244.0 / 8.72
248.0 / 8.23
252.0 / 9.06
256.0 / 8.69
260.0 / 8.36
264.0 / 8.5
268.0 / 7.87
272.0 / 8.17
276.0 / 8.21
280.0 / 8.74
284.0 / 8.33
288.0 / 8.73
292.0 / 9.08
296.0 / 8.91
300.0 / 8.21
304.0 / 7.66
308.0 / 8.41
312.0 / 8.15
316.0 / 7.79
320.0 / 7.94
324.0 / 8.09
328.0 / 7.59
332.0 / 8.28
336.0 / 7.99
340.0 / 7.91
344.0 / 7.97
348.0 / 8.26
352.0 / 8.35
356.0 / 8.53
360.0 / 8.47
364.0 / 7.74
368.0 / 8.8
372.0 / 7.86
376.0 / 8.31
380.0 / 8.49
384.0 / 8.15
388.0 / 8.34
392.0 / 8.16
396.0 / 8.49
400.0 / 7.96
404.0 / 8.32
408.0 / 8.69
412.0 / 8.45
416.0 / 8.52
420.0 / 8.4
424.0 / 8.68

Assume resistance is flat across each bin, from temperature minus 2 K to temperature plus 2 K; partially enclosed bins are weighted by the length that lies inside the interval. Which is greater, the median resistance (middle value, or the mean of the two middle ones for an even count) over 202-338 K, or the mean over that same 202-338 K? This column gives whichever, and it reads 8.31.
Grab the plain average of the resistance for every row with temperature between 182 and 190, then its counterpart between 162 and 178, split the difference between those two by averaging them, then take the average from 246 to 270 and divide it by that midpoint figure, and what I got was 1.036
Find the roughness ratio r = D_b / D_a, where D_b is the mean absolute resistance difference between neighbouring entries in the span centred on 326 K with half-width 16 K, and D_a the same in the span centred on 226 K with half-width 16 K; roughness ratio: 1.2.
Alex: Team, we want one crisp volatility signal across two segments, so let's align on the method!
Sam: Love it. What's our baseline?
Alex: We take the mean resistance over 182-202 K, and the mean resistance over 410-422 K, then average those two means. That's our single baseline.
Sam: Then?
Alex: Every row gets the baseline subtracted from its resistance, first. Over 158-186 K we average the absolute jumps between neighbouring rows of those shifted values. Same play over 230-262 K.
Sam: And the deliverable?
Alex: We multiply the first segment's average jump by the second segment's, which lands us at 0.12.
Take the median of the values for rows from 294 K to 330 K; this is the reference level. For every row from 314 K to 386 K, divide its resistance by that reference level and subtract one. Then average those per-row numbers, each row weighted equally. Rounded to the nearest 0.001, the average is 0.006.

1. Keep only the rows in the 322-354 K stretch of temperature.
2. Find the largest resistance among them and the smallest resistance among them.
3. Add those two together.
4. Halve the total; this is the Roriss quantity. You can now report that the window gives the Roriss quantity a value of 7.97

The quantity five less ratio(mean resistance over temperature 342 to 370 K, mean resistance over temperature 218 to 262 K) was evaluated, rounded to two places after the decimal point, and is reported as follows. 4.03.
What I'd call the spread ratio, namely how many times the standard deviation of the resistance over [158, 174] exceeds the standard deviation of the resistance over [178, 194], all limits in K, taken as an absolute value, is 3.5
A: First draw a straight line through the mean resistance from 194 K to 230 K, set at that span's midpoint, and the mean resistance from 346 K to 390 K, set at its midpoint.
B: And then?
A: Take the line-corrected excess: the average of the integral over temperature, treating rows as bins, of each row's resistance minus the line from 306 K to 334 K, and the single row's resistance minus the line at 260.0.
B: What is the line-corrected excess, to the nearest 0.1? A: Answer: -3.5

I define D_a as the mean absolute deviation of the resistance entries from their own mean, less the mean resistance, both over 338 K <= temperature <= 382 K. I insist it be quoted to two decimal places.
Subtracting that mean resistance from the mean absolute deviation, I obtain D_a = -7.97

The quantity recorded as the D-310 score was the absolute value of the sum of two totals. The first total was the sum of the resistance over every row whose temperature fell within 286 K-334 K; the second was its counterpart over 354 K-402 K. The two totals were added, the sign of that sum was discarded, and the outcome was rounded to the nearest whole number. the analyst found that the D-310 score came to 198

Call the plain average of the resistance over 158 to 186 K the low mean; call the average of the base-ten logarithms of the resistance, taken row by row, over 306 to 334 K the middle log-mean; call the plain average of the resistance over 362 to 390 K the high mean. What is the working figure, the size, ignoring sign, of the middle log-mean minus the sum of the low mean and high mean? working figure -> 15.6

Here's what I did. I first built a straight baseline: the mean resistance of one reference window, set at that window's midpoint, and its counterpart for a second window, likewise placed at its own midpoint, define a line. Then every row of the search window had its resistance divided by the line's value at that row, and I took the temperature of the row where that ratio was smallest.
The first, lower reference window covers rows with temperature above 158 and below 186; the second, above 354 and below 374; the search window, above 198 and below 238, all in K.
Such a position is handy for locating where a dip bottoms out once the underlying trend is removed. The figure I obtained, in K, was 204.0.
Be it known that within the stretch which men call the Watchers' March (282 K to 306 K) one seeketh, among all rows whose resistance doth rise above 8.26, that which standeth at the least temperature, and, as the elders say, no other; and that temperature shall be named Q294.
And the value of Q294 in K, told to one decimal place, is 284.0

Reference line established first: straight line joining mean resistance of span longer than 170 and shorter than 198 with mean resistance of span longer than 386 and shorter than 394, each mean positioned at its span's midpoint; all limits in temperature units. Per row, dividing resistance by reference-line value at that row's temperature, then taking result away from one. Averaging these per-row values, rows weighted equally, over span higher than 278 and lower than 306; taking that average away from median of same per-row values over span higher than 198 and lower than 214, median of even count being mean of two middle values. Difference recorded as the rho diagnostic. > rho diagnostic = 0.07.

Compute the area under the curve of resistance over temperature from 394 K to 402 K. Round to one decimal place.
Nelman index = 65.8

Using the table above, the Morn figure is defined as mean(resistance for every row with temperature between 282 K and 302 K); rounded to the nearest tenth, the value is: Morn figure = 8.7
